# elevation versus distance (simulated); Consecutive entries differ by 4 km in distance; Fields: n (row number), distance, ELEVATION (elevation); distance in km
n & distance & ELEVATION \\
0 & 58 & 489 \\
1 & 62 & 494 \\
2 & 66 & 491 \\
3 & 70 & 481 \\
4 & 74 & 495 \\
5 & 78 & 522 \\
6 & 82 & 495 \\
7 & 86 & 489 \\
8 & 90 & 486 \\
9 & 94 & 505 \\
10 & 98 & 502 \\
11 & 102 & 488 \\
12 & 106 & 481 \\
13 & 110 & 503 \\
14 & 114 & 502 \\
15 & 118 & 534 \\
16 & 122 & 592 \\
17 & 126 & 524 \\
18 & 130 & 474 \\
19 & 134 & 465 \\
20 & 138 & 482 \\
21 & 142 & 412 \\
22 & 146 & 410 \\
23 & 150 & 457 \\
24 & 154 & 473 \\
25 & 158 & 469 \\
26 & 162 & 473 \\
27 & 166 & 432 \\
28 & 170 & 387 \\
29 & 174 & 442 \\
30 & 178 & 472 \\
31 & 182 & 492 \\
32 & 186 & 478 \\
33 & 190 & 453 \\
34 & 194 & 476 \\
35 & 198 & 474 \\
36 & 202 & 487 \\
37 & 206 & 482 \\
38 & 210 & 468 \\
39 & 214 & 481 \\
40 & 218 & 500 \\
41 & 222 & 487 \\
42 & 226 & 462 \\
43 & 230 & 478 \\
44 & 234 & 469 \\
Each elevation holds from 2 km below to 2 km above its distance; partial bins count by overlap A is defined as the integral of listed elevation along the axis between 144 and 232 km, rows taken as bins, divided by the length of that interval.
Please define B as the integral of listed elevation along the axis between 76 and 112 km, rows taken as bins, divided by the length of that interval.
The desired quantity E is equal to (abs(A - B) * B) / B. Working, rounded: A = 465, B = 497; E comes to 32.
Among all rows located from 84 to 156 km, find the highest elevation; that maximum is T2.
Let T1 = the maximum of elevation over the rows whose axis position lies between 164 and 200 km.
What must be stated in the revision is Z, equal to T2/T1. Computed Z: 1.20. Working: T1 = 492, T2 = 592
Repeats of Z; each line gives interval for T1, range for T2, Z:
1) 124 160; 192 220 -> 0.95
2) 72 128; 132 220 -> 0.84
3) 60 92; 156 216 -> 0.94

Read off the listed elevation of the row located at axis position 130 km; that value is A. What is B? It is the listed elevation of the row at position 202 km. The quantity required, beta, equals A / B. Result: 0.97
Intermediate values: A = 474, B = 487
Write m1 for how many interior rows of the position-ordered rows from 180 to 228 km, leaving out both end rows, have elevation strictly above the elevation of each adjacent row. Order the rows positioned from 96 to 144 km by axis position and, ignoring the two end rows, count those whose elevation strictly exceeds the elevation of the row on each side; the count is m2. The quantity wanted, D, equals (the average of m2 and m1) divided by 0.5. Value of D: 6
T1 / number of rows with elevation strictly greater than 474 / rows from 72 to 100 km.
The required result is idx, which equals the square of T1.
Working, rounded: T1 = 7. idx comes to 49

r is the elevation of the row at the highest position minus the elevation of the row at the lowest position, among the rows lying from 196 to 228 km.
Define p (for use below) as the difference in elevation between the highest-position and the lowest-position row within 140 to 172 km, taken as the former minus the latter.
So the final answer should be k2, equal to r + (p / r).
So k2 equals -10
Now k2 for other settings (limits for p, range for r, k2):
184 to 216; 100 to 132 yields -14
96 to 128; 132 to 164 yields 11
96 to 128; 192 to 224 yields 13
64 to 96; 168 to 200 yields 87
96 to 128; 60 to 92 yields -11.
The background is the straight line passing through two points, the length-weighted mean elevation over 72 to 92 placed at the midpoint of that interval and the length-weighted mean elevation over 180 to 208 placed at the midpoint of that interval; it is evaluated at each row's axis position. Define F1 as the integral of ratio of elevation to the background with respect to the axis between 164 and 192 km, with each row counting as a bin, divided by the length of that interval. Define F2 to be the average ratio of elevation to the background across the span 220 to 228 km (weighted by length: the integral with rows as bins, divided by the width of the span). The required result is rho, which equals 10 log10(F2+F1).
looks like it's 2.89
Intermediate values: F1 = 0.94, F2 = 1.01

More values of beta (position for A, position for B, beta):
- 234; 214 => 0.98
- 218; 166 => 1.16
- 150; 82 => 0.92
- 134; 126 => 0.89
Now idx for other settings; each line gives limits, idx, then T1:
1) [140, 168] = 0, 0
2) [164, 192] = 4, 2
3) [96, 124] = 49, 7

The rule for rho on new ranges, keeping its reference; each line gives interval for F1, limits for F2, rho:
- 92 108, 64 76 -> 2.96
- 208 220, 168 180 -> 2.84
